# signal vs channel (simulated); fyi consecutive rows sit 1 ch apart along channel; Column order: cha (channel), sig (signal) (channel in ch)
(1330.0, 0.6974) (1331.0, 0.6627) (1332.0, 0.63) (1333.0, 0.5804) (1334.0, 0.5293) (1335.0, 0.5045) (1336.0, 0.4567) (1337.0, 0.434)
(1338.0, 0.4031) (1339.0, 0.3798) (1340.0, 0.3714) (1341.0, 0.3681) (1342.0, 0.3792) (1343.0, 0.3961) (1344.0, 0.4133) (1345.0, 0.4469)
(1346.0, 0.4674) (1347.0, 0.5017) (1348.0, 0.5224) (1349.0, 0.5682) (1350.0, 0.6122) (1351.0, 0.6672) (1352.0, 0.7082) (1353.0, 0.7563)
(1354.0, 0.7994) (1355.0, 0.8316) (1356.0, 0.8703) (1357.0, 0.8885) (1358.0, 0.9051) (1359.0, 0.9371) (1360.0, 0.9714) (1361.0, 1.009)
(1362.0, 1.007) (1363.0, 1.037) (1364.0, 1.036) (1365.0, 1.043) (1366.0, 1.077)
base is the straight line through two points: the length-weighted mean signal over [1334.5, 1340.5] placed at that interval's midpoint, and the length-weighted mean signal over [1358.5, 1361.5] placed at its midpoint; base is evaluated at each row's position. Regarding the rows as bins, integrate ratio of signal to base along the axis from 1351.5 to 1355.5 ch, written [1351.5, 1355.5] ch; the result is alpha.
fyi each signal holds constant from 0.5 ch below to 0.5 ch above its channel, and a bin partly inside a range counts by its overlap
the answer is 3.8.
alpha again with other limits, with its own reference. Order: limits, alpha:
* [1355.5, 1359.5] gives 4.0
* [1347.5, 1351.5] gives 3.3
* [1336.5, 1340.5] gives 3.6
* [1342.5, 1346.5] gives 2.9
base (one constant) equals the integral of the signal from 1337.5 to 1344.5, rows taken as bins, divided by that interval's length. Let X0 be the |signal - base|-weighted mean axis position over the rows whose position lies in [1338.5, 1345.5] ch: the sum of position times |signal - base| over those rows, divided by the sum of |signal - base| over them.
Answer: 1343.1 ch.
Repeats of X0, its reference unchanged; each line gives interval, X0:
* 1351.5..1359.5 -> 1355.9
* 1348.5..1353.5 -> 1351.3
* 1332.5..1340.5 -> 1334.7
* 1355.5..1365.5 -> 1360.8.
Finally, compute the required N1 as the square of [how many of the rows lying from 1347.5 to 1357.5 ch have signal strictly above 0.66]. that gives 49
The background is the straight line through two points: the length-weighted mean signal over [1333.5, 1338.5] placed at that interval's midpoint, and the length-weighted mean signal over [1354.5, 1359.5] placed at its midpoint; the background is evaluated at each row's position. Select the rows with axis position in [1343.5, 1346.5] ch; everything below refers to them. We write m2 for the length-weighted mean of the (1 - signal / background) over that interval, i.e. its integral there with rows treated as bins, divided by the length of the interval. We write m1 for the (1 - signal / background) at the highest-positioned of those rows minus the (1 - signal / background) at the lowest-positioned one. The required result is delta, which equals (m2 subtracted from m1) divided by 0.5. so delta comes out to -0.7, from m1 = -0.04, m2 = 0.3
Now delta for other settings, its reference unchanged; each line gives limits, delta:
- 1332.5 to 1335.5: 1.1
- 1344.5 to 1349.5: -0.7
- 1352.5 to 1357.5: -0.2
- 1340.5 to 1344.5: -0.7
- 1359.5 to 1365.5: 0.1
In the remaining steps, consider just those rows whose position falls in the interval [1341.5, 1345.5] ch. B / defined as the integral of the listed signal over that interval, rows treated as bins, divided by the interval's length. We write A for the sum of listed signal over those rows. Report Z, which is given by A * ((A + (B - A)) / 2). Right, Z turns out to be 0.33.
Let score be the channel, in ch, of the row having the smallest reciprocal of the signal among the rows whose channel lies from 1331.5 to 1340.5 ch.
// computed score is 1332.0 ch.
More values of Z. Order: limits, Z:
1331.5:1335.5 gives 0.63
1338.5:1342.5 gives 0.28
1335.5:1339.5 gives 0.35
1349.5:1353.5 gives 0.94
